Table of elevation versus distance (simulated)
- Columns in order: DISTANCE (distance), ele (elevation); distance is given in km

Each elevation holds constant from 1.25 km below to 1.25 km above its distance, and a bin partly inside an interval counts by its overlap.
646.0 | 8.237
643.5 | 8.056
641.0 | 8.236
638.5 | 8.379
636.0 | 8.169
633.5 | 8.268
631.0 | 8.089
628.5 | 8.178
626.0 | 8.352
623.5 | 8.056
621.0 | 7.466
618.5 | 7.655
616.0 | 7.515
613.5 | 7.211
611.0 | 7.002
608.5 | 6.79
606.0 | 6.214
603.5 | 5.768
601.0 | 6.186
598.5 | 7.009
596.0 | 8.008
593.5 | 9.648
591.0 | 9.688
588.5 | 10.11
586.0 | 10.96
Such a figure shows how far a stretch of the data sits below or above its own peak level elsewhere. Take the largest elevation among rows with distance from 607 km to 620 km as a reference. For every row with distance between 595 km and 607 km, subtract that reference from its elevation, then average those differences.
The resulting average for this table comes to -1.0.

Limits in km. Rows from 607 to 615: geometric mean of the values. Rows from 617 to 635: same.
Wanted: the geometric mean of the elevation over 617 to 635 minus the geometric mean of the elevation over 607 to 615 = 1.0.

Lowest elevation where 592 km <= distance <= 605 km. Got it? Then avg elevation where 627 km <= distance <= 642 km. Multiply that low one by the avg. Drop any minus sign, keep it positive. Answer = 47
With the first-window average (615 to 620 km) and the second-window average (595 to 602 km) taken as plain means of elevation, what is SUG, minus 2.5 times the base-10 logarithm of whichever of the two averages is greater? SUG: -2.20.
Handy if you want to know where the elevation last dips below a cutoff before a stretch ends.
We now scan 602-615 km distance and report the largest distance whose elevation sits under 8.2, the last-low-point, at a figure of 613.5 km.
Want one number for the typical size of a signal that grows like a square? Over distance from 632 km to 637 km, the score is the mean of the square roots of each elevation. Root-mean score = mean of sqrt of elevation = 2.87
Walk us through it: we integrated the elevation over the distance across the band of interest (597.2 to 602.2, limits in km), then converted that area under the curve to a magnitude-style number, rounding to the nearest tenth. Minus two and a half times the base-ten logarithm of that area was -3.8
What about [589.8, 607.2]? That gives -5.3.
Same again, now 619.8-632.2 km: -5.0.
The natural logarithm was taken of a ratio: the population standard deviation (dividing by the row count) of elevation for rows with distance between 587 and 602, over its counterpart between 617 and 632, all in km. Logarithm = 1.57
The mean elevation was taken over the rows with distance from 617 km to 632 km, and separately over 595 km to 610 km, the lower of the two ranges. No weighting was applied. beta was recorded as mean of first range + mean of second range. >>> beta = 14.6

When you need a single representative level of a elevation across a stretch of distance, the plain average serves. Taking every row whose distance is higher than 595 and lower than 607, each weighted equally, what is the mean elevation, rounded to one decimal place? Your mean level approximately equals 6.6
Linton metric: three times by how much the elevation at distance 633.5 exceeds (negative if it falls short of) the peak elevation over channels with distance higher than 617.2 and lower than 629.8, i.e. 0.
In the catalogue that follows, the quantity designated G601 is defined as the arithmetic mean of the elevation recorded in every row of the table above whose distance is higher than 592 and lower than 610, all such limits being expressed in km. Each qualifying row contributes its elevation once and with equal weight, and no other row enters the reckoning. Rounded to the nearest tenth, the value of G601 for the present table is 7.1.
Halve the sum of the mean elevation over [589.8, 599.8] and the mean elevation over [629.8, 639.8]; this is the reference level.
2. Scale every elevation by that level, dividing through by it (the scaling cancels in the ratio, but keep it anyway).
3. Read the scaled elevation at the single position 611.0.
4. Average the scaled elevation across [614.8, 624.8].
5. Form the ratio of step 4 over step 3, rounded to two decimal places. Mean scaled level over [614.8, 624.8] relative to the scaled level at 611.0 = 1.10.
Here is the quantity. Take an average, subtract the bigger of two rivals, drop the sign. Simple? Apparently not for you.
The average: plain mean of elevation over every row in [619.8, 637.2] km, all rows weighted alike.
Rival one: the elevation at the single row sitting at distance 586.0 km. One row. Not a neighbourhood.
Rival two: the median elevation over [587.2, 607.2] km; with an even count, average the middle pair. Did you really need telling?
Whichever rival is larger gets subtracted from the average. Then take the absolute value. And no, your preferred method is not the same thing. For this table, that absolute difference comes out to 2.9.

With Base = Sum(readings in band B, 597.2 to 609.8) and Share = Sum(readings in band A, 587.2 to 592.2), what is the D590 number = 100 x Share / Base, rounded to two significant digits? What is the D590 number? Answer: 62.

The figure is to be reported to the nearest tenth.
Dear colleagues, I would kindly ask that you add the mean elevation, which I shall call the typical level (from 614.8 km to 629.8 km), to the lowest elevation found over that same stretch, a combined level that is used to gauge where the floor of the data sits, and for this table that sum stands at 15.3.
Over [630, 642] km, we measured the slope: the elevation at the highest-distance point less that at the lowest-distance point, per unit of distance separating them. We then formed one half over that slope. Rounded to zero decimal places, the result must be 34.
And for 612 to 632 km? 10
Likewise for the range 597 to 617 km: 17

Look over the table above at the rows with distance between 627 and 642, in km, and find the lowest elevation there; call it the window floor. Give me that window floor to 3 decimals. 8.089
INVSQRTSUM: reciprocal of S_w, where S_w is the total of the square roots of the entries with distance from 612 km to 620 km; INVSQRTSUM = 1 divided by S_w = 0.122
